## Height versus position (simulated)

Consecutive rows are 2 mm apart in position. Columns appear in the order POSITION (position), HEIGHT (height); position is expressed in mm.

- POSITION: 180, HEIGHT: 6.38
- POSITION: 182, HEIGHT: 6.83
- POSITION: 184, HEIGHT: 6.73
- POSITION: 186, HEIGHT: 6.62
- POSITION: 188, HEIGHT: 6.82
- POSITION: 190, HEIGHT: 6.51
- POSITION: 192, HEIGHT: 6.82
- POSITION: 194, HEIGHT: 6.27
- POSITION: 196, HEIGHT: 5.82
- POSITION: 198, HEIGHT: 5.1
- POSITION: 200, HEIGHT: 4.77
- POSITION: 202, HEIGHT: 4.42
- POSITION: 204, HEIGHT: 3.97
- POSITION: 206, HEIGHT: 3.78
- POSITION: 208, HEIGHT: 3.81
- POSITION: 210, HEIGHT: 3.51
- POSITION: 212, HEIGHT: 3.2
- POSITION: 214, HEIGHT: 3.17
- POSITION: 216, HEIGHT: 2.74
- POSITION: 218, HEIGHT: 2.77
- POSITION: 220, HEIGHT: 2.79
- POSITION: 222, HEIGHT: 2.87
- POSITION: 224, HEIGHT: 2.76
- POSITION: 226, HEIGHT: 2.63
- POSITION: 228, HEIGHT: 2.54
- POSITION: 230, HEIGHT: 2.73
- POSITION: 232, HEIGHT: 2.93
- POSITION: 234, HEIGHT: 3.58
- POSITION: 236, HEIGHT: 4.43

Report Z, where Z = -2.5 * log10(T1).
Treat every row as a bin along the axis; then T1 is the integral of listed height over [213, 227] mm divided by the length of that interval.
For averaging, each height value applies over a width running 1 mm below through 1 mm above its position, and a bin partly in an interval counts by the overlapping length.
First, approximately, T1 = 2.8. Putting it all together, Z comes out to -1.1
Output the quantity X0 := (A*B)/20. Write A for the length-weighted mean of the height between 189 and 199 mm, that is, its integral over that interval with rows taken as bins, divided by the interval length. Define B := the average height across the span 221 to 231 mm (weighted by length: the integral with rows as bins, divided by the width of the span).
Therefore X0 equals 0.8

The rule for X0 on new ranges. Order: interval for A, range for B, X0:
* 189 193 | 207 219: 1.1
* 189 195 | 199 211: 1.3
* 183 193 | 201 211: 1.3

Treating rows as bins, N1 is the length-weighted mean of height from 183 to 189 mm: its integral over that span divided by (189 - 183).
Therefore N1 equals 7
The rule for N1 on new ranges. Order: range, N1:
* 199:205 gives 4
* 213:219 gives 3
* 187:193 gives 7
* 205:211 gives 4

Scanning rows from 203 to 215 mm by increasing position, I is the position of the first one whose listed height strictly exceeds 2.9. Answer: 204 mm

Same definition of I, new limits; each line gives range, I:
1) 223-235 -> 232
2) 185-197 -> 186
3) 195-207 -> 196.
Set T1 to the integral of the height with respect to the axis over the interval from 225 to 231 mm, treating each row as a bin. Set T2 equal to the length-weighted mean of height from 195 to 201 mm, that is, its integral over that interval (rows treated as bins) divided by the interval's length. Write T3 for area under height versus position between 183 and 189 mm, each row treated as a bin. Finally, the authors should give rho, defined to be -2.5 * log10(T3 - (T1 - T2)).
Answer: -3.7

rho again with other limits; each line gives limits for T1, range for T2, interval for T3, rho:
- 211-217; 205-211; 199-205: -2.7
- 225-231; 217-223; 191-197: -3.5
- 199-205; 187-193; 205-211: -1.0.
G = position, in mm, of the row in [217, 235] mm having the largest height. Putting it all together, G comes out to 234 mm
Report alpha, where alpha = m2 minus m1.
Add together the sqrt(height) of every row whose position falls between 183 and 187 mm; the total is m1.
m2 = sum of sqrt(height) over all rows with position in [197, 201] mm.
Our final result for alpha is -0.7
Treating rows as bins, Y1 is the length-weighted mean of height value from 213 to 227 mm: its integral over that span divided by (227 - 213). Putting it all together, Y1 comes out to 2.8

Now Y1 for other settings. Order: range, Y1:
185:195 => 6.6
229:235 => 3.1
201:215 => 3.7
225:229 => 2.6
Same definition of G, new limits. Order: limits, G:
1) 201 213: 202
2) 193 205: 194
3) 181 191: 182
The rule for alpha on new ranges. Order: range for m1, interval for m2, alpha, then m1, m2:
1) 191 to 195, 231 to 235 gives -1.5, 5.12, 3.6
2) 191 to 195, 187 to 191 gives 0.0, 5.12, 5.2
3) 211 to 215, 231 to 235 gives 0.0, 3.57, 3.6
